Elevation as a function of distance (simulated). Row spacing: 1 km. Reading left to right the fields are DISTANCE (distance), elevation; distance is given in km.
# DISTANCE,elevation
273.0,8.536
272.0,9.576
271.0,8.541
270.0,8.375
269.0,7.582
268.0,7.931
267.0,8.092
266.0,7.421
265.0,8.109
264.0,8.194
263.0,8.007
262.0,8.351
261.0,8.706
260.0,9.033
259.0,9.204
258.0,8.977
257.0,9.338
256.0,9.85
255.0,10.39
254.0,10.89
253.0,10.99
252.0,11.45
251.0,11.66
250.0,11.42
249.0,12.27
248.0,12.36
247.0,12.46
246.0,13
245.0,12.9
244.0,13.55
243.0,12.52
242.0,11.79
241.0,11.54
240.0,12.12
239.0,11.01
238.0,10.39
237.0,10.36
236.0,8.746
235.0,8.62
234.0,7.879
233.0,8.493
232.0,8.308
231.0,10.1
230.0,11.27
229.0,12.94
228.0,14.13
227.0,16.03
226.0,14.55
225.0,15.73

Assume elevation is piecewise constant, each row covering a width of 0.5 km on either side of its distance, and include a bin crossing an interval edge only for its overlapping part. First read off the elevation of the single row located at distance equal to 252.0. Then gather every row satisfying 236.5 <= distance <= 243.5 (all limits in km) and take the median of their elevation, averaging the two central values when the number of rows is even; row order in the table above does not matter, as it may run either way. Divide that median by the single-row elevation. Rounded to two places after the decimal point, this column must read 1.01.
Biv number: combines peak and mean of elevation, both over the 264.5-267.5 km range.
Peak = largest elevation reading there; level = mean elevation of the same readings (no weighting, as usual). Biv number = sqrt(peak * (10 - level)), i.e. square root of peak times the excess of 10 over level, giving 4.2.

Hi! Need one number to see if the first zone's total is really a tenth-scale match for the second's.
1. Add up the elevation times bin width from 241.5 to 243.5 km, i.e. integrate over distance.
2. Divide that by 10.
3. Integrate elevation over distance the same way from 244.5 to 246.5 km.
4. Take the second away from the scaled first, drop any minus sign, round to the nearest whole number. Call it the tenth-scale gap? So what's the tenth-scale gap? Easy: 23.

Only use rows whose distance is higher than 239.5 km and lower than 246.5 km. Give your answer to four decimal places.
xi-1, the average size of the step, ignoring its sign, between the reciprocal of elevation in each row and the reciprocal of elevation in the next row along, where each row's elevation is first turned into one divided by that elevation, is 0.0036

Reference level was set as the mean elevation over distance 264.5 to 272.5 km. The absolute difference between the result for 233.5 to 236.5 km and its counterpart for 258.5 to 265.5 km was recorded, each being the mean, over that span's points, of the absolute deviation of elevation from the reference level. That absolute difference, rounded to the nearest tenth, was 0.0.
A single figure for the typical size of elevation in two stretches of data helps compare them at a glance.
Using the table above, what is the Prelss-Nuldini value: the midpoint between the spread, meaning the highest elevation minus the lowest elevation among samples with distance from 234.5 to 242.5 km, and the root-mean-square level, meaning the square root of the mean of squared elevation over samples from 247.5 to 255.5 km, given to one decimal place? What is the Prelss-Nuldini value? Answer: 7.5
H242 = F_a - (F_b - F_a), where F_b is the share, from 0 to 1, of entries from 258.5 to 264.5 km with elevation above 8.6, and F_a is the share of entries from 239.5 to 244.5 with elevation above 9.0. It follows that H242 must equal 1.5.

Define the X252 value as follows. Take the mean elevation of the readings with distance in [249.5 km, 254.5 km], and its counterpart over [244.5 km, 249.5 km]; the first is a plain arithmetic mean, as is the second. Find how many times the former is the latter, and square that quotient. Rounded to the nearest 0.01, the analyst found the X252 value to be 0.80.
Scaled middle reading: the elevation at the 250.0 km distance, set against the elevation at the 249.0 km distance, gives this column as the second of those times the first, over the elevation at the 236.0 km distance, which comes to 16.0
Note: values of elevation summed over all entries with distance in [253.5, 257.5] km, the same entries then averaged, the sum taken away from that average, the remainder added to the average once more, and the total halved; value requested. -10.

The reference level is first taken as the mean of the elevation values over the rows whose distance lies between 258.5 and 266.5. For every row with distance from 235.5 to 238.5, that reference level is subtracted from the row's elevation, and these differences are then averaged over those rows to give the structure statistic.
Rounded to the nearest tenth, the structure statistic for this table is 1.5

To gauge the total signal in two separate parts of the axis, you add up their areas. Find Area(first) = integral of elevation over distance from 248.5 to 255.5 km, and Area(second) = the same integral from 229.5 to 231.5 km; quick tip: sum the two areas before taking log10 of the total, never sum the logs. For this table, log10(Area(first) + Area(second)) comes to 2.00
